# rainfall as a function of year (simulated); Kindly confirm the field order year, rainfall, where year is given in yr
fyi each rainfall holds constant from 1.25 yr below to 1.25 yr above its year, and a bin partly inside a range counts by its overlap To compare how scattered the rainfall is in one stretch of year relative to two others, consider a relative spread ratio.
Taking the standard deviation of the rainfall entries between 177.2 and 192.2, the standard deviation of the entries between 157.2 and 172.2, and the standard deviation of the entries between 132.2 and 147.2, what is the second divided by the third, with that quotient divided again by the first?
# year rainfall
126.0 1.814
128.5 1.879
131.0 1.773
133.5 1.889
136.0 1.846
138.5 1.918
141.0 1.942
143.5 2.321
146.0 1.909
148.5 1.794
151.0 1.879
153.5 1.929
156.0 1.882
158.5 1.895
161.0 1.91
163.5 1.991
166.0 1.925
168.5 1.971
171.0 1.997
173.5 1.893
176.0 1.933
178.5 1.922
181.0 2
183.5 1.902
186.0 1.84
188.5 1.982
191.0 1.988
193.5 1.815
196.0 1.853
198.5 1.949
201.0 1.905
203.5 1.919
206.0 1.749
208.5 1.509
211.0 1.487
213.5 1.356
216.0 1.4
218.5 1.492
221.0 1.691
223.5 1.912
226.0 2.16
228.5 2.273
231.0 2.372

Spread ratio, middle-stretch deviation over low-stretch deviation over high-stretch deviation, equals 4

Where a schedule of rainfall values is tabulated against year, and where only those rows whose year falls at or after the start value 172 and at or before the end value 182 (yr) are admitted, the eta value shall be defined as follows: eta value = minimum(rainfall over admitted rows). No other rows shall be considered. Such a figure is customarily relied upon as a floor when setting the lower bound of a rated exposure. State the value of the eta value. 1.893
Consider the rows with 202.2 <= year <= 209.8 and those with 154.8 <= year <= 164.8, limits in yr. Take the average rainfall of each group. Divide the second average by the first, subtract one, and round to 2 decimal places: 0.11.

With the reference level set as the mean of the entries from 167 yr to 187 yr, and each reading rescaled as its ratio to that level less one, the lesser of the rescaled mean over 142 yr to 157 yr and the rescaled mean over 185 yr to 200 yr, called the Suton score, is -0.014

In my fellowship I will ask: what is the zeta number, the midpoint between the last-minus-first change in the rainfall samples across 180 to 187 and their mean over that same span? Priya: 0.88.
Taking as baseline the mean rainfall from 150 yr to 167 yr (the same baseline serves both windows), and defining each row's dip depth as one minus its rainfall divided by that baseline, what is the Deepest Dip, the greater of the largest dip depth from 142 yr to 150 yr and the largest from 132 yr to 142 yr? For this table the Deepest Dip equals 0.06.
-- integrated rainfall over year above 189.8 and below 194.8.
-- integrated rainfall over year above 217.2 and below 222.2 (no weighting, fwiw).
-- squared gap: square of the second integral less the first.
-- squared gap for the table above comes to 2.4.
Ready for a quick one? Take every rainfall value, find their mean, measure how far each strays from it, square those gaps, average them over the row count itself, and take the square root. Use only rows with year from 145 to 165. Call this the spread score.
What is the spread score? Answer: 0.052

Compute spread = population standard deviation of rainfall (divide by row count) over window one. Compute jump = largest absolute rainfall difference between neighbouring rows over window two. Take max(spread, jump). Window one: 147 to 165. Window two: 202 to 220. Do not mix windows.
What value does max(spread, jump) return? 0.240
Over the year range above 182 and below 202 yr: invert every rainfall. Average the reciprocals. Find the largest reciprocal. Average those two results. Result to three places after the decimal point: 0.538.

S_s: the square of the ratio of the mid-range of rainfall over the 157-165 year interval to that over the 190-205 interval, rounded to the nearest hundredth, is 1.04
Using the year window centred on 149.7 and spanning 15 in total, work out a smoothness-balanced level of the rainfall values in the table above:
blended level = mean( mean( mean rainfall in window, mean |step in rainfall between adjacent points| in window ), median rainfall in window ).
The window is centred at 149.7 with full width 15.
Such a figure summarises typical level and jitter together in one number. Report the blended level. 1.471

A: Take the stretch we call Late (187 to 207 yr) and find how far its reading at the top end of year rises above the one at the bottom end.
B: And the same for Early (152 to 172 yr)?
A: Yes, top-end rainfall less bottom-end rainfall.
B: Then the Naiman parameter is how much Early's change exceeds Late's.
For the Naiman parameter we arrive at 0.30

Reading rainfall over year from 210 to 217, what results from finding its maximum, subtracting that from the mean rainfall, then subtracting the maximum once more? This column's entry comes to -1.56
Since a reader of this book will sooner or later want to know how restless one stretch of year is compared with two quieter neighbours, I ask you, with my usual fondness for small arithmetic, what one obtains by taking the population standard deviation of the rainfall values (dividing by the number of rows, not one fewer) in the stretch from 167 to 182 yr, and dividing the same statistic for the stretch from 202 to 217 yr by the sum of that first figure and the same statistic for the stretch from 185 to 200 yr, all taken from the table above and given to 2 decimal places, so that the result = 1.81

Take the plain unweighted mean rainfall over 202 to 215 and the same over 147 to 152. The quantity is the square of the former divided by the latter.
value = 1.4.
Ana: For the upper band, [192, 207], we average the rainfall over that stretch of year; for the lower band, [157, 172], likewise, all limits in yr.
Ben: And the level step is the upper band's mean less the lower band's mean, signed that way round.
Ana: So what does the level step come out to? -0.08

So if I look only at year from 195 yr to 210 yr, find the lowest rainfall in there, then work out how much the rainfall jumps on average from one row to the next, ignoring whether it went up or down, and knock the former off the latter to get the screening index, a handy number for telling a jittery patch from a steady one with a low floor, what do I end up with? -1.40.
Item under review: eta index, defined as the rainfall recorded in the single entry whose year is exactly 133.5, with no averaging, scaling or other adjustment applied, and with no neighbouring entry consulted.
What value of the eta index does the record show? 1.889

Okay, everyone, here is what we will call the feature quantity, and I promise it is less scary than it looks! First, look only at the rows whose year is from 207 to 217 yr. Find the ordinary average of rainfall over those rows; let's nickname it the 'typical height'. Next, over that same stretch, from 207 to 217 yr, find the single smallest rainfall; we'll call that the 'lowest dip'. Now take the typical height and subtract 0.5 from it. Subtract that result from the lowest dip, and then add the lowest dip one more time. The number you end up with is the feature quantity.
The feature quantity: 1.77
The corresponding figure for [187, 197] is 2.22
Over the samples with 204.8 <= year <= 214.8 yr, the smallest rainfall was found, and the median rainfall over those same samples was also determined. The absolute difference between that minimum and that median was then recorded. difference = 0.14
